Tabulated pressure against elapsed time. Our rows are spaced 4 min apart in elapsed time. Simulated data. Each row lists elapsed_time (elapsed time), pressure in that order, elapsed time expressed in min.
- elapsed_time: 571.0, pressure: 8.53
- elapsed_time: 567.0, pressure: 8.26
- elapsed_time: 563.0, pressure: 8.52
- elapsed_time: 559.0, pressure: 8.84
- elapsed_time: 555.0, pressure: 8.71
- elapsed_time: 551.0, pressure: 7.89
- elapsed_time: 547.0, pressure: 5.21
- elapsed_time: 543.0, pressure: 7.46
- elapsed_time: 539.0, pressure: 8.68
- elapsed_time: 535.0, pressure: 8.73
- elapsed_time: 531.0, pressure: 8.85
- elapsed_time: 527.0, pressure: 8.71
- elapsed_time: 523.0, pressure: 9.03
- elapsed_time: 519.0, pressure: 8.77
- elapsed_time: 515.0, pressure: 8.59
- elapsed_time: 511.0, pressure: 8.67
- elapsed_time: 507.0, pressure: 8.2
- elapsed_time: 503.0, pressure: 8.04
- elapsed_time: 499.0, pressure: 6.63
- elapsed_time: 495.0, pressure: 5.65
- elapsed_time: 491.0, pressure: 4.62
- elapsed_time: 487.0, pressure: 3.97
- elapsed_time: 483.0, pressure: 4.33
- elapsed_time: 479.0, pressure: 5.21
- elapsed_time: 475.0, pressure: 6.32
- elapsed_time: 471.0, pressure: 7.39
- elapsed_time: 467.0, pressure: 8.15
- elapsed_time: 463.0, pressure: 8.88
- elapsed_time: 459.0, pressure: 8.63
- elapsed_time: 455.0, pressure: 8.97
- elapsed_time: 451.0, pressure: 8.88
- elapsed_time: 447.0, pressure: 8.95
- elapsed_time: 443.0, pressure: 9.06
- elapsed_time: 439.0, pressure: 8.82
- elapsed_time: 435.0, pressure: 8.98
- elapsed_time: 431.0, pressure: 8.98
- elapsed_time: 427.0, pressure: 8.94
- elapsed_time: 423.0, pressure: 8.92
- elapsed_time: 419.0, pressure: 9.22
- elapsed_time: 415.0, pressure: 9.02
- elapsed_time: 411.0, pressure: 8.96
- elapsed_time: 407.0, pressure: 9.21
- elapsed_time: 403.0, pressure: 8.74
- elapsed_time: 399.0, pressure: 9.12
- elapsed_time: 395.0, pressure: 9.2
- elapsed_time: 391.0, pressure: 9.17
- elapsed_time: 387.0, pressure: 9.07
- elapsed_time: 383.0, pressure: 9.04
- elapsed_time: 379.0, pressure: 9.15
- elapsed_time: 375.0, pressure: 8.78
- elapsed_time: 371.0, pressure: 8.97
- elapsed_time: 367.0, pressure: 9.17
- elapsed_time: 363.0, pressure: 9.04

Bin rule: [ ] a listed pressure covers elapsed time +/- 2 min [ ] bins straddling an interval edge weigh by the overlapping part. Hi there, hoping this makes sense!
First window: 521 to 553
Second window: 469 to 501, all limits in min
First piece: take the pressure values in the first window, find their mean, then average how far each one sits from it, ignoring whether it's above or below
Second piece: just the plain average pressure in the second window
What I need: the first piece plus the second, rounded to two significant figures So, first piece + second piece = 6.4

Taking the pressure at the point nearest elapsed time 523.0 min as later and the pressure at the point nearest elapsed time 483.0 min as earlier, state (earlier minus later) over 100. -0.047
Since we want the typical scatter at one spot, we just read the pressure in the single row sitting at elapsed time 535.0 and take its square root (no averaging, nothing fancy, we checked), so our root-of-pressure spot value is 2.95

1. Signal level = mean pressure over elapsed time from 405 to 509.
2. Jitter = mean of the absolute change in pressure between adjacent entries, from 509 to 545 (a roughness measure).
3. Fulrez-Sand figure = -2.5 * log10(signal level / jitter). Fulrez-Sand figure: -3.6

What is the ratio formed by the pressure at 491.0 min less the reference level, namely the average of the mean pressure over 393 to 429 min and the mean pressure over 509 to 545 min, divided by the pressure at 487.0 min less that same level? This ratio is 1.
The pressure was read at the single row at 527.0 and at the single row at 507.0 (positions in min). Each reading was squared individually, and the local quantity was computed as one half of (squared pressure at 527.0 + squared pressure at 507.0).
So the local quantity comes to 72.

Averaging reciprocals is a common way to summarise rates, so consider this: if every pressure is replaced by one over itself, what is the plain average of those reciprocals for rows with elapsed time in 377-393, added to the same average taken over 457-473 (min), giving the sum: 0.231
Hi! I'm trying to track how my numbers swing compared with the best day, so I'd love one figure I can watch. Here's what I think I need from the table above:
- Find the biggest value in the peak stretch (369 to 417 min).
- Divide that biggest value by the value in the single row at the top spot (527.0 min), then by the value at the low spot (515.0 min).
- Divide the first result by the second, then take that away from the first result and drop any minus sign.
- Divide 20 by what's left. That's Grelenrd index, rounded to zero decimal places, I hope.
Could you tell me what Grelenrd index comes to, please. 281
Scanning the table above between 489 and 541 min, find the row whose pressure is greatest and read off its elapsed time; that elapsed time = 523.0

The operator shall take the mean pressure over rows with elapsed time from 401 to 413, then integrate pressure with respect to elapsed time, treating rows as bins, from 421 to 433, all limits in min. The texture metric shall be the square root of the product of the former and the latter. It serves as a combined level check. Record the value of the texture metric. 31.0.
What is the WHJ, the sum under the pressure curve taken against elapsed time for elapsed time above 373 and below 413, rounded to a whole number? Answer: 362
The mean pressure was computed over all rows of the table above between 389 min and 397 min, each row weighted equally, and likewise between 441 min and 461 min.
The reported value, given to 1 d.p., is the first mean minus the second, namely 0.3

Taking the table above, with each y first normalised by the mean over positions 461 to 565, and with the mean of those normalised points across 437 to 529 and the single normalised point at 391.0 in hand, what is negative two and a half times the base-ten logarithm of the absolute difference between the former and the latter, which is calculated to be 1.7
